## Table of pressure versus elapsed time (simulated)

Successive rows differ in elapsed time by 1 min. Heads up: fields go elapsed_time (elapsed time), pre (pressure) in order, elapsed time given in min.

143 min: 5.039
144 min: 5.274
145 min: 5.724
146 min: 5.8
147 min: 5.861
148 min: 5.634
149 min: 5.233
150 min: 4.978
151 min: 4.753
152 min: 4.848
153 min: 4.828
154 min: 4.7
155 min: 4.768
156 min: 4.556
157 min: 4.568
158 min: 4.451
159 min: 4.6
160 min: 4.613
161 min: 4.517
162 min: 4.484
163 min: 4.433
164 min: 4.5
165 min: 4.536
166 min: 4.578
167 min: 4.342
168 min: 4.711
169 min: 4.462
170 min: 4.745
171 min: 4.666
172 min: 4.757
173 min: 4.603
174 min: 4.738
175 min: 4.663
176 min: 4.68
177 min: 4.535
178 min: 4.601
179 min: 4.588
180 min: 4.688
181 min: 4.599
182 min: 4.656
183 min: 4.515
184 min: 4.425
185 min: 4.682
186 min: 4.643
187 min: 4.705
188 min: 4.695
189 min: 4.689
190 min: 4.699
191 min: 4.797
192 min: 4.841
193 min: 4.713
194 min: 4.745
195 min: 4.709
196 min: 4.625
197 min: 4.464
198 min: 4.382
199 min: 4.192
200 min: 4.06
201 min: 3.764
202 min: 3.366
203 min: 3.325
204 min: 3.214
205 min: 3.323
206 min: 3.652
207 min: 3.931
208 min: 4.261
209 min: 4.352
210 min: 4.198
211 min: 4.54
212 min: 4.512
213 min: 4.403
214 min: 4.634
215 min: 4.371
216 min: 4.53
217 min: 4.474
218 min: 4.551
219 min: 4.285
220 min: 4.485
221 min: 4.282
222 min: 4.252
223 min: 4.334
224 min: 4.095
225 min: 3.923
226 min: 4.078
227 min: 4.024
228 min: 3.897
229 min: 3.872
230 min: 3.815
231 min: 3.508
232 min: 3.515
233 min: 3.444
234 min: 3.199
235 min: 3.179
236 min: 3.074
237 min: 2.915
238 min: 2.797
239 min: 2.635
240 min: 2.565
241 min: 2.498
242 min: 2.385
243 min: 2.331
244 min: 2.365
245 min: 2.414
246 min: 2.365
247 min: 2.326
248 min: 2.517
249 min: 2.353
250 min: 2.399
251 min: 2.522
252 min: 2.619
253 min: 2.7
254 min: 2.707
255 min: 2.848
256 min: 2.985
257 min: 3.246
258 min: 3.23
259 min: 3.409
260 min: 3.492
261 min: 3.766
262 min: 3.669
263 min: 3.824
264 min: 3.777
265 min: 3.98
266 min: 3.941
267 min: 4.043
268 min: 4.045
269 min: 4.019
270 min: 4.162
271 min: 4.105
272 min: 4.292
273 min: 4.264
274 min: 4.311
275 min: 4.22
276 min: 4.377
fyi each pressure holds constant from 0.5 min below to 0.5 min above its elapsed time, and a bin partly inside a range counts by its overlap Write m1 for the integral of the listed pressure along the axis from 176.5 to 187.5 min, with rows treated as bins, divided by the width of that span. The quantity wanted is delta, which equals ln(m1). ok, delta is 1.53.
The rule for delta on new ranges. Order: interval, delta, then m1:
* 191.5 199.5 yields 1.52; 4.58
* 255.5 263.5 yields 1.24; 3.45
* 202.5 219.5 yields 1.42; 4.15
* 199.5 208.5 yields 1.30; 3.66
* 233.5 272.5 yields 1.14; 3.12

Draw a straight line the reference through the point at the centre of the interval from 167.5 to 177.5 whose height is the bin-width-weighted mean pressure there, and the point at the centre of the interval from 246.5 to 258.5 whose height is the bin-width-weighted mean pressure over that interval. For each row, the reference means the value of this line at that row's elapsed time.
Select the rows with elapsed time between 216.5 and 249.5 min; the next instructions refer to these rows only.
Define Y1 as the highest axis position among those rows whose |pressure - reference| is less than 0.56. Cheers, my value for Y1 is 249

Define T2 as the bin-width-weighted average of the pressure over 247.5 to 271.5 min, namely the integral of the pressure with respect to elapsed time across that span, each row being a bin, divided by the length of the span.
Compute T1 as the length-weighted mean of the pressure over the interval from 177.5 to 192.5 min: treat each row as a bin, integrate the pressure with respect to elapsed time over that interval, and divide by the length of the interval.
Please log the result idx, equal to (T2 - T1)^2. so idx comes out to 1.7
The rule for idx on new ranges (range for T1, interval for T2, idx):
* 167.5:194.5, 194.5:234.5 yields 0.3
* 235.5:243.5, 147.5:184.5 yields 4.1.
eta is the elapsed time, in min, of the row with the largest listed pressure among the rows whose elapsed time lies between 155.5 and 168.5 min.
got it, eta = 168 min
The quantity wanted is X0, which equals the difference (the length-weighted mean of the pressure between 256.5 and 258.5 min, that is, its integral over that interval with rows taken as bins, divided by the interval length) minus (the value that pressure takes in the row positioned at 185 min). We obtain -1.4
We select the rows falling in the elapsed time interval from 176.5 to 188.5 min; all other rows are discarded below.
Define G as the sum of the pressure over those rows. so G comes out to 55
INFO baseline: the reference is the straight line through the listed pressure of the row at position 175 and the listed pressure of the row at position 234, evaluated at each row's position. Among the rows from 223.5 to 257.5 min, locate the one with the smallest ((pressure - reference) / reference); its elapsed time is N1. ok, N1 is 243 min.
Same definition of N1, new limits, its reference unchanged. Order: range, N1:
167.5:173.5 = 169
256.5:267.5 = 257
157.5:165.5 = 158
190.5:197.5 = 197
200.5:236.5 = 204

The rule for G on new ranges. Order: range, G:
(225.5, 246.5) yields 65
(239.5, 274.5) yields 112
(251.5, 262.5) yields 35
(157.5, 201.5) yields 201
